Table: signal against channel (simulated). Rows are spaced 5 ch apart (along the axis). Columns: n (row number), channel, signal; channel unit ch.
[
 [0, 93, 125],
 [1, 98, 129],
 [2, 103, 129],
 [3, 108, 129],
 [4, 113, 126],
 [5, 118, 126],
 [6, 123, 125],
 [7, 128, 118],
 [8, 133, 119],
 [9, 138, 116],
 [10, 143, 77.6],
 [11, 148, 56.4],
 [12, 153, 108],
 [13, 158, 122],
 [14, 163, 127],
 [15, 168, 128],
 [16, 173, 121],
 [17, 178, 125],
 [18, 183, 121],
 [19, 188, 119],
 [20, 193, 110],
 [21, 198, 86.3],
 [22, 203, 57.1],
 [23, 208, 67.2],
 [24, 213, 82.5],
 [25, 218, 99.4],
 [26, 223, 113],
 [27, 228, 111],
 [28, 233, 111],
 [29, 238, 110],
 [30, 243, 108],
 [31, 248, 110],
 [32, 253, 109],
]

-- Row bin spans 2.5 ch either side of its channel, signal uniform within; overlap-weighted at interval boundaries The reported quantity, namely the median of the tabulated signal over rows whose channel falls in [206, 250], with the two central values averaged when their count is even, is 110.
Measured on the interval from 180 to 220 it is 93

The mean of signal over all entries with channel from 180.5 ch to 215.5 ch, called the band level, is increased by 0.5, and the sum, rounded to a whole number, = 92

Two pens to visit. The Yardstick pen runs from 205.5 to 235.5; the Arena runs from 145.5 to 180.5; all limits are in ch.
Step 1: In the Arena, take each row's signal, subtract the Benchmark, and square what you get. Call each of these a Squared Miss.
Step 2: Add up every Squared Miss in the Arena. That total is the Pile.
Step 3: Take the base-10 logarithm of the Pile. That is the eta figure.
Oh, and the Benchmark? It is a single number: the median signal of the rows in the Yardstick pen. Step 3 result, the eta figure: 3.63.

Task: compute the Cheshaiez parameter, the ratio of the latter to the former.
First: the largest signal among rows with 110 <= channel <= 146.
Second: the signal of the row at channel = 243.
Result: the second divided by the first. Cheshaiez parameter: 0.86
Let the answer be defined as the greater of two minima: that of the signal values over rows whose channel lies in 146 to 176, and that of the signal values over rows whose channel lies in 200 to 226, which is 57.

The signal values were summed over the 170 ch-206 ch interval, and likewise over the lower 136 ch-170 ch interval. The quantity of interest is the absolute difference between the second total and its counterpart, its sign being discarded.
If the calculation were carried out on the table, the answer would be 4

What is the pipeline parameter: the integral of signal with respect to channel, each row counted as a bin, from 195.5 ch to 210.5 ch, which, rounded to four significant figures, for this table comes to 1053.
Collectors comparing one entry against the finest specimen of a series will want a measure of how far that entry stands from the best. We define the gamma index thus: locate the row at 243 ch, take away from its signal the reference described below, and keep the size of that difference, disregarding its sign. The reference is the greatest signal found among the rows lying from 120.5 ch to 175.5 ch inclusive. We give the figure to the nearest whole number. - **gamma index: 20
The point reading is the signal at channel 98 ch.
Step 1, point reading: 129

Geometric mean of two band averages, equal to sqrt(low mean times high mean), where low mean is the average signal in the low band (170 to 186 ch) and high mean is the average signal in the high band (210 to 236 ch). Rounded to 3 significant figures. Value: 112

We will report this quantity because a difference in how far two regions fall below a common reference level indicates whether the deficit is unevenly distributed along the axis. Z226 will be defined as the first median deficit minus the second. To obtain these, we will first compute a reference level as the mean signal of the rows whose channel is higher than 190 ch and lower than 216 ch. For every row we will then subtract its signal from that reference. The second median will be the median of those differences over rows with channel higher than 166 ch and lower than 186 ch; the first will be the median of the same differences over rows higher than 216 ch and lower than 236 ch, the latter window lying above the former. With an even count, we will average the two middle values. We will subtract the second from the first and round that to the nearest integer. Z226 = 12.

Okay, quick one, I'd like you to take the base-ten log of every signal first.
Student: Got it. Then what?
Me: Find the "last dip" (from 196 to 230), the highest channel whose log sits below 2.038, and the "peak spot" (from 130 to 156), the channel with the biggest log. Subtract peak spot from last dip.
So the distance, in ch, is 85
